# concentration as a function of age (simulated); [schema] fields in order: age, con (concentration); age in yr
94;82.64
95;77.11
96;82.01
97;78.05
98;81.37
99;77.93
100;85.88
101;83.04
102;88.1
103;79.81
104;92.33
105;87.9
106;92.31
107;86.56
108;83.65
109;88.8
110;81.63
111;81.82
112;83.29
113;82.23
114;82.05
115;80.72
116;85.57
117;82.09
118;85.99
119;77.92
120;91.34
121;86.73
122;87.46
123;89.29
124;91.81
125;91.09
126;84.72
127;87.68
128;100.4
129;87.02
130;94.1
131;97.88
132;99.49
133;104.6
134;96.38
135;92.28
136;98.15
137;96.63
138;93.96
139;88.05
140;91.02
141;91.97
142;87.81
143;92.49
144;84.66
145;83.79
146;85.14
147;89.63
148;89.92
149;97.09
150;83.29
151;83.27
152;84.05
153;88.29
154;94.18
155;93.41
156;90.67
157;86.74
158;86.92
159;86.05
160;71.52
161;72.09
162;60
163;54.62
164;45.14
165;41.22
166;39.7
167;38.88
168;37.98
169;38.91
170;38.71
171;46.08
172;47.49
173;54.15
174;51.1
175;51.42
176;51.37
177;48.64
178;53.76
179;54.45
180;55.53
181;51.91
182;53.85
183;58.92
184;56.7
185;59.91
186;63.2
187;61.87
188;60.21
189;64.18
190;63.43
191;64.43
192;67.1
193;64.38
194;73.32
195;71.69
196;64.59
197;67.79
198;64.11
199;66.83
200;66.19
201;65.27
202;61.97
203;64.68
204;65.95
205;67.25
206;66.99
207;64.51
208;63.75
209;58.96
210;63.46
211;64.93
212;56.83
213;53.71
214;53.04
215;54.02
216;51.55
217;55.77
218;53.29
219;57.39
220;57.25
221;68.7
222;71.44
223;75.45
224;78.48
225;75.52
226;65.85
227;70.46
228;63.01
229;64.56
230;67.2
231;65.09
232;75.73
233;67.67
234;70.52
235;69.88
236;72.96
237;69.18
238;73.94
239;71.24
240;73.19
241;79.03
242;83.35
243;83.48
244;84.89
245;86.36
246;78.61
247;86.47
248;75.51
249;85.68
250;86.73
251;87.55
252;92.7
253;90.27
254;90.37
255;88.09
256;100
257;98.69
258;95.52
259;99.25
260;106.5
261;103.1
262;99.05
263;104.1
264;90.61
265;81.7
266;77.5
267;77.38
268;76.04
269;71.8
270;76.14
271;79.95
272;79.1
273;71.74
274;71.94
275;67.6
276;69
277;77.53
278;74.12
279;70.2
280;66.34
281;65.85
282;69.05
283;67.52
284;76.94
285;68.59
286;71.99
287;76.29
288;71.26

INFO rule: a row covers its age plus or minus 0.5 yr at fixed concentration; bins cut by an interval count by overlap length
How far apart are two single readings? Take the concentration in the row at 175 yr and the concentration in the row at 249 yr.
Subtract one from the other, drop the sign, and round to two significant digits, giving 34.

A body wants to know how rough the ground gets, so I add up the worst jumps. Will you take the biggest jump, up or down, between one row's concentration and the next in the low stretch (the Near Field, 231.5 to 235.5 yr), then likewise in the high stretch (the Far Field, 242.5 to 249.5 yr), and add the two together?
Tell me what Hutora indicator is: 19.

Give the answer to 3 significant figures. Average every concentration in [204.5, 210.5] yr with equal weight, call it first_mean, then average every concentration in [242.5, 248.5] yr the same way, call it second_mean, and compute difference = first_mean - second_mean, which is -18.4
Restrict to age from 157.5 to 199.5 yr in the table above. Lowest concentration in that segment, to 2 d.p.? 37.98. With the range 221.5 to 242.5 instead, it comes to 63.01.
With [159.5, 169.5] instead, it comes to 37.98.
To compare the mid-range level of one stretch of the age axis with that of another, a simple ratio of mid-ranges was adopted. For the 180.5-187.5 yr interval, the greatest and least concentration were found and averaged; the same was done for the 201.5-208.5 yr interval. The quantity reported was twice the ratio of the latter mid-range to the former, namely 2.2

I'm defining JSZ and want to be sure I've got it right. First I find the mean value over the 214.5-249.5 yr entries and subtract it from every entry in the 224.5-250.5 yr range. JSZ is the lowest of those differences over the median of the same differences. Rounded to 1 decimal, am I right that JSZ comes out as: -3.0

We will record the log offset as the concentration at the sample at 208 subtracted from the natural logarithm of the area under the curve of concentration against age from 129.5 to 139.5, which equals -57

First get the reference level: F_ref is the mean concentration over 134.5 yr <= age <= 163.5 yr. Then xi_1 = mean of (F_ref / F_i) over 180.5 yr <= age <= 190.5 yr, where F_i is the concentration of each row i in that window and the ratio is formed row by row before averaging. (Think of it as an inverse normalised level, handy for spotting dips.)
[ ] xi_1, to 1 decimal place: 1.5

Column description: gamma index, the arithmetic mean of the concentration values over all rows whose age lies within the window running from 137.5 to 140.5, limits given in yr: 91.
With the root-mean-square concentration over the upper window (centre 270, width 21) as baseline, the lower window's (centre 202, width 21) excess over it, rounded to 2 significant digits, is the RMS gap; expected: -16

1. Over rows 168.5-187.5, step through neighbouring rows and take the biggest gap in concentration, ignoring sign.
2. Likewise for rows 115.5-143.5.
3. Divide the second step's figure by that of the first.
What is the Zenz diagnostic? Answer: 1.8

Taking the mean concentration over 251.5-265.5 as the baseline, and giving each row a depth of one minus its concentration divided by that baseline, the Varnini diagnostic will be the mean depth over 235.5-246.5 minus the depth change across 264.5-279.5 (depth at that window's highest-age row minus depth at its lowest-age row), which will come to 0.1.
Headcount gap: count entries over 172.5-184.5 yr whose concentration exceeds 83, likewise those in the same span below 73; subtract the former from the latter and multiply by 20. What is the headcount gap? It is 240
